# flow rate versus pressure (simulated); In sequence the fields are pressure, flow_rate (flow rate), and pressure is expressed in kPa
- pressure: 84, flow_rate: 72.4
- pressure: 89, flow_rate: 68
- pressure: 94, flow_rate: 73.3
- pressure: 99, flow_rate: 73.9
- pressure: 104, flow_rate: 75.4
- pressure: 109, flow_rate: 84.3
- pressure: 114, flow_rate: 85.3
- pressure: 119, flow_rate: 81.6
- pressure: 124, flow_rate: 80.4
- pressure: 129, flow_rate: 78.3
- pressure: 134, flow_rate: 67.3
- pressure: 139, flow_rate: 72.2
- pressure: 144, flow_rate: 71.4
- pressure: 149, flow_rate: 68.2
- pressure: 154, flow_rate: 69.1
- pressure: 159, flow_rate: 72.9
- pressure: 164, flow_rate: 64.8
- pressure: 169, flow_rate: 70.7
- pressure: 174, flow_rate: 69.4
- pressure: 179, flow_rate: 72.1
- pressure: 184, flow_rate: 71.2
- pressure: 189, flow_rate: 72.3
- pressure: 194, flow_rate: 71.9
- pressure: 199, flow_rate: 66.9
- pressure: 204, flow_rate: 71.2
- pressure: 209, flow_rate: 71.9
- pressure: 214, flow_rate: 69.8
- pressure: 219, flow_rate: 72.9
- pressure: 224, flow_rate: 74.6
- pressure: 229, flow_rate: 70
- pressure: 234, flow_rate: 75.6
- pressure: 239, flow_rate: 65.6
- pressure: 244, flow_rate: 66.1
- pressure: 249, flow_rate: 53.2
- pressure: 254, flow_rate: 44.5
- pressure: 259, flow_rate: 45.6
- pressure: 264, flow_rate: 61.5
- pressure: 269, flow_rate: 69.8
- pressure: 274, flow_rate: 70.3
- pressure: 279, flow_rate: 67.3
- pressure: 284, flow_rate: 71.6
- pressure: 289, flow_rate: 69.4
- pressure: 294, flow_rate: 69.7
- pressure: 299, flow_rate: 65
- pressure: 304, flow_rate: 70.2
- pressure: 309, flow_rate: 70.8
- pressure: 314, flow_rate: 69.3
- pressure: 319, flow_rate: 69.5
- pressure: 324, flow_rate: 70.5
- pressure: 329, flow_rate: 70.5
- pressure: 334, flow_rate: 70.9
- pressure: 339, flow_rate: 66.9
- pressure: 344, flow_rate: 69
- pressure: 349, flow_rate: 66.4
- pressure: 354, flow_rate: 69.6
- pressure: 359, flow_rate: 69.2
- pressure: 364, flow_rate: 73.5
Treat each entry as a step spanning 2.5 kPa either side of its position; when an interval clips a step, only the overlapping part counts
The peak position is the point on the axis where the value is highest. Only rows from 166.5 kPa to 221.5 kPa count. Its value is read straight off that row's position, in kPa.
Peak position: 219 kPa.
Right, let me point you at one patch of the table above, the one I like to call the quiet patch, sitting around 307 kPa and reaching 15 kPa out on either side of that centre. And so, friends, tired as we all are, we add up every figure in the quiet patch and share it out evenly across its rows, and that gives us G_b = 69.1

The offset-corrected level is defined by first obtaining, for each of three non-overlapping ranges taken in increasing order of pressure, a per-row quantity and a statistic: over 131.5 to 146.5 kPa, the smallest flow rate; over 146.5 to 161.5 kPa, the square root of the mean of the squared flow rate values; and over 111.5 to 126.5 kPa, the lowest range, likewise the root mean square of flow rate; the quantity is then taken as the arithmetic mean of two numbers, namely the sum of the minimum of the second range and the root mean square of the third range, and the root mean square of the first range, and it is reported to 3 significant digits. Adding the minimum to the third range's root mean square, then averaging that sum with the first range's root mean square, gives 110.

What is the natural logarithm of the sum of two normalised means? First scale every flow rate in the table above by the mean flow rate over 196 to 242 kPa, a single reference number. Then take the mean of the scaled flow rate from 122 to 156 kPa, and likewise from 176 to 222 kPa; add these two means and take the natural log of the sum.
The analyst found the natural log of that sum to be 0.705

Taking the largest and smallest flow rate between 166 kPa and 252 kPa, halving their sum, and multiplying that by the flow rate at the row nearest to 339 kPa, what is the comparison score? 4308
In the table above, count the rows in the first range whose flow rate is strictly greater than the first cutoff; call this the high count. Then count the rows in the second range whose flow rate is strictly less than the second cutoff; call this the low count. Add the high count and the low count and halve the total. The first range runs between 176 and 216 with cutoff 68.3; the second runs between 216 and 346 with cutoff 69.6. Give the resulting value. 10.0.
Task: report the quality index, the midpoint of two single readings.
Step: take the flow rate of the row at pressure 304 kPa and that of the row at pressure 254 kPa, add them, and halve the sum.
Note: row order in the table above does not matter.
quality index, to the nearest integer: 57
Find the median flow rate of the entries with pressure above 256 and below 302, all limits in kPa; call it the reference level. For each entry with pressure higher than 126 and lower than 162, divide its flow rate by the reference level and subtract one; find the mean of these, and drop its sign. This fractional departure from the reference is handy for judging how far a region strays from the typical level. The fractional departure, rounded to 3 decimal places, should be 0.028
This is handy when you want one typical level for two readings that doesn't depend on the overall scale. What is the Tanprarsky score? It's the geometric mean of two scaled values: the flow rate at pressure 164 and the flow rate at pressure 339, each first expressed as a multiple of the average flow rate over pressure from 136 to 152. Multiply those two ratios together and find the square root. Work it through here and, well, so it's 0.93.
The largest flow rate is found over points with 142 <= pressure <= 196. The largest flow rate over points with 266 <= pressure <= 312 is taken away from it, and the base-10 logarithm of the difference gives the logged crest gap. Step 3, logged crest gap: 0.11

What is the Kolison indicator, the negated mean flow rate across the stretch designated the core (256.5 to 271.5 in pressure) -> -59.0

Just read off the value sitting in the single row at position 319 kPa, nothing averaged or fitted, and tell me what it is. 69.5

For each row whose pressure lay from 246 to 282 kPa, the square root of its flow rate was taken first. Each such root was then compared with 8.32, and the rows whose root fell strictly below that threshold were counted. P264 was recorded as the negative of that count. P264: -5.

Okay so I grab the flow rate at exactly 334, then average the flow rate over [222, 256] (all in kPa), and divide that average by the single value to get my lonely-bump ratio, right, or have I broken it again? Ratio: 0.91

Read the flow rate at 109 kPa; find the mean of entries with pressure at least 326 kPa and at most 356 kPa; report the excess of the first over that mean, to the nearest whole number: 15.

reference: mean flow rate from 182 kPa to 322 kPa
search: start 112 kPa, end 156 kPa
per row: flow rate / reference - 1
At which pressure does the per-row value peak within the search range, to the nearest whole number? 114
